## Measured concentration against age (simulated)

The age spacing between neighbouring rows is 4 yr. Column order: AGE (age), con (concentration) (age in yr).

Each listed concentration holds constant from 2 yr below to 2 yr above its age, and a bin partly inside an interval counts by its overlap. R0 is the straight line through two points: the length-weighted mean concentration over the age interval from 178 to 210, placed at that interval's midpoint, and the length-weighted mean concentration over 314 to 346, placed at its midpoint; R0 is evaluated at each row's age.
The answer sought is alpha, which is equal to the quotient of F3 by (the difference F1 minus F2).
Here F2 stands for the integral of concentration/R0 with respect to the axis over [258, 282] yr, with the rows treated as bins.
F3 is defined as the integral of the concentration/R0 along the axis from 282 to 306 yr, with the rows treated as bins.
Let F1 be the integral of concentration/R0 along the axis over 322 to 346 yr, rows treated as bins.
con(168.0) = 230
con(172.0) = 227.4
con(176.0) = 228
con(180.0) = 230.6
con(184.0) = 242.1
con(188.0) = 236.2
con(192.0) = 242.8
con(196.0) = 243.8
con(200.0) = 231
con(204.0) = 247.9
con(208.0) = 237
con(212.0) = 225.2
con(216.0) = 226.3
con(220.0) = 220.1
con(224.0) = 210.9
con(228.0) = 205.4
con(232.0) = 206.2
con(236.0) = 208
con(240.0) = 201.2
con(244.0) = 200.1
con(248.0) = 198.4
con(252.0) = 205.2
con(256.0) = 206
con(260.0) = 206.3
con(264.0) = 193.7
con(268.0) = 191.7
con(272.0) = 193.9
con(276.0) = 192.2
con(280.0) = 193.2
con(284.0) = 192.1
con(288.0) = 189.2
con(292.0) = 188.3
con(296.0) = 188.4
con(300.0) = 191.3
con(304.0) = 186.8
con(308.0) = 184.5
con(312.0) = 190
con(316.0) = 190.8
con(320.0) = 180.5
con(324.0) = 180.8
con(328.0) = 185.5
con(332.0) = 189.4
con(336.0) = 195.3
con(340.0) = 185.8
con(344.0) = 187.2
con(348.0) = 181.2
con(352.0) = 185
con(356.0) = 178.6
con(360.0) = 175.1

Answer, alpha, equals 12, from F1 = 24.3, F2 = 22.3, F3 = 22.6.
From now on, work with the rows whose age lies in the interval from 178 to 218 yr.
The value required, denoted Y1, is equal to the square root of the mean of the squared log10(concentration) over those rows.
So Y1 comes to 2.37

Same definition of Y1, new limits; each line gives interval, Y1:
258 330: 2.28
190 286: 2.32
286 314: 2.27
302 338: 2.27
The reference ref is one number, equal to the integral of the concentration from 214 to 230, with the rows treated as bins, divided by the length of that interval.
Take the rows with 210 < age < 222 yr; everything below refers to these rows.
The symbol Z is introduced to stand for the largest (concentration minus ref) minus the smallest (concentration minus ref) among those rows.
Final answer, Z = 6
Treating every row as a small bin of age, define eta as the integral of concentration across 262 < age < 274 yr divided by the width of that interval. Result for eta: 193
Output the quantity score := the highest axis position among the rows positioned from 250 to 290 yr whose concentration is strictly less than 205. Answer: 288.0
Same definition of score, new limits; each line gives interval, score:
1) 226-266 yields 264.0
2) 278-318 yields 316.0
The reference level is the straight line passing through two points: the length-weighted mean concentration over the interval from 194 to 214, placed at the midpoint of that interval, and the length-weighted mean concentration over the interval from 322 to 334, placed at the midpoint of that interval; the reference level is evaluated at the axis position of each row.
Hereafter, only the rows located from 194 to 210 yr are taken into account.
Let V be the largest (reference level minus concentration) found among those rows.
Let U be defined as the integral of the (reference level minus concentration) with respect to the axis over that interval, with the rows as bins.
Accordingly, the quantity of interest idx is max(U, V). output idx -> 8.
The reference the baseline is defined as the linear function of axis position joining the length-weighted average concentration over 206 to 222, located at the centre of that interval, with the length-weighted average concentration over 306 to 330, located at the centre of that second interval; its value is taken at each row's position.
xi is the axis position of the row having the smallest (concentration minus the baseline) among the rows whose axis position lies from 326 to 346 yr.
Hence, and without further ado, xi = 328.0 yr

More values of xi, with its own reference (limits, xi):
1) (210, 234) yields 228.0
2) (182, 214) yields 212.0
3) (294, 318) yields 296.0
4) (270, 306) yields 276.0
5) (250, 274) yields 268.0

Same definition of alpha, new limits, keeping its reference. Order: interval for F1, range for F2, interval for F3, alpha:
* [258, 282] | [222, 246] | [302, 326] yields 81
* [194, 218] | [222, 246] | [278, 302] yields 11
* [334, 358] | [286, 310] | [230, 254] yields 11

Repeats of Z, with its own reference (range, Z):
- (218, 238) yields 15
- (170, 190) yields 15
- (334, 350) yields 14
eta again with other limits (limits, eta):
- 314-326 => 184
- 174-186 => 234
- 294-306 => 189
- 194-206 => 241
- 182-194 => 240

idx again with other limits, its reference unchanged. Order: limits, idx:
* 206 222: 91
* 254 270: 214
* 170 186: 253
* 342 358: -4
